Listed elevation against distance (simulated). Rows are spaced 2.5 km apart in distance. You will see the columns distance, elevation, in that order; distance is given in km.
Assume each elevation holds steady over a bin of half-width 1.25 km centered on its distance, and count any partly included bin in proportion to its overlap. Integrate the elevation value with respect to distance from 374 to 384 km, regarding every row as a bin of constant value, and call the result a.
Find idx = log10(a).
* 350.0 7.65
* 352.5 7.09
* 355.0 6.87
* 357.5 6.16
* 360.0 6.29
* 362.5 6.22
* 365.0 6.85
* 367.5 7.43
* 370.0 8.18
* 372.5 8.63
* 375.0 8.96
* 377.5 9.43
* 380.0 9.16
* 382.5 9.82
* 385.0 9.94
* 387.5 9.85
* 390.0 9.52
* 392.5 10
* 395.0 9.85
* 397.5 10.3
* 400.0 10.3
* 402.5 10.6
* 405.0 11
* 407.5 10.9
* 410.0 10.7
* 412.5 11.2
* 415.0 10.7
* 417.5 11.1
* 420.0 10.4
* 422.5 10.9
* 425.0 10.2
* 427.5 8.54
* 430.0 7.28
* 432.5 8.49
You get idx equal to 1.97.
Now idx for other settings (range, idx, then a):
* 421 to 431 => 1.97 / 93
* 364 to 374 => 1.89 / 78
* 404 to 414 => 2.04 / 109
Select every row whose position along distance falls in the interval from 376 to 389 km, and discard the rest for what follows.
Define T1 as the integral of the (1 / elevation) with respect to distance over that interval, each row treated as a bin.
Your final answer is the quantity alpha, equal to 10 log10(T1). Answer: 1.3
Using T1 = 1.35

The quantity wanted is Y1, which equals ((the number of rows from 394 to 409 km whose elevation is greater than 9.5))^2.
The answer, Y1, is 36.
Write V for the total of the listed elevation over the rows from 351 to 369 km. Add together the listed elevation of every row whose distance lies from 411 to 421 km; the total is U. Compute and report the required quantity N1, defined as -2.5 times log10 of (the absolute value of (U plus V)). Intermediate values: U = 43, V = 47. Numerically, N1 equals -4.9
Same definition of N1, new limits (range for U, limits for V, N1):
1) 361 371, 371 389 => -4.9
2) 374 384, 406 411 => -4.4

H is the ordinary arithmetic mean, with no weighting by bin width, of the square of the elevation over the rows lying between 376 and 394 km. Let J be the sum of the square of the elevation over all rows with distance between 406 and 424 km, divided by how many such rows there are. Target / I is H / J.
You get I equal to 0.8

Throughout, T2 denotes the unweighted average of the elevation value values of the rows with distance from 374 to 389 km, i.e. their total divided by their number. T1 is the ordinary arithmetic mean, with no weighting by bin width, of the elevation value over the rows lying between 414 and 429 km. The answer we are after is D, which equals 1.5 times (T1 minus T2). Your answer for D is 1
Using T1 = 10.3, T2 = 9.5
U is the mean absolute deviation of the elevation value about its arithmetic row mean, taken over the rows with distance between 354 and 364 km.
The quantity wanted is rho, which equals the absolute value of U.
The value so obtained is 0.24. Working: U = 0.24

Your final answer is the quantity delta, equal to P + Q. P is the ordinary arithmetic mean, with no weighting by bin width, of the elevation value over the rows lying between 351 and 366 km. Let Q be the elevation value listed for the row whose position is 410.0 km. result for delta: 17.3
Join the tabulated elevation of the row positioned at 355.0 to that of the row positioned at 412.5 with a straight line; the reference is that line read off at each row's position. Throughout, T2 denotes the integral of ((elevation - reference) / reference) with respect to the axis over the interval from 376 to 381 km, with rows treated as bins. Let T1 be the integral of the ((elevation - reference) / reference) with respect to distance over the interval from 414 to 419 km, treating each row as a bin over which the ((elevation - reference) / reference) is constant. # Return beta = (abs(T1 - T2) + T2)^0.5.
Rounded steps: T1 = -0.27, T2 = 0.4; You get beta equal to 1.0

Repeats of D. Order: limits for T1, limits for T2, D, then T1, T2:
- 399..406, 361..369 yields 6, 10.6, 6.8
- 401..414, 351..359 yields 6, 10.9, 6.7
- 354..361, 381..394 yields -5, 6.4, 9.8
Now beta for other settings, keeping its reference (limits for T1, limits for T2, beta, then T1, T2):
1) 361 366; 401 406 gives 0.9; -0.67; 0.1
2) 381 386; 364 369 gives 0.7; 0.46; -0.3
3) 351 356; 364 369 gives 0.4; 0.20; -0.3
